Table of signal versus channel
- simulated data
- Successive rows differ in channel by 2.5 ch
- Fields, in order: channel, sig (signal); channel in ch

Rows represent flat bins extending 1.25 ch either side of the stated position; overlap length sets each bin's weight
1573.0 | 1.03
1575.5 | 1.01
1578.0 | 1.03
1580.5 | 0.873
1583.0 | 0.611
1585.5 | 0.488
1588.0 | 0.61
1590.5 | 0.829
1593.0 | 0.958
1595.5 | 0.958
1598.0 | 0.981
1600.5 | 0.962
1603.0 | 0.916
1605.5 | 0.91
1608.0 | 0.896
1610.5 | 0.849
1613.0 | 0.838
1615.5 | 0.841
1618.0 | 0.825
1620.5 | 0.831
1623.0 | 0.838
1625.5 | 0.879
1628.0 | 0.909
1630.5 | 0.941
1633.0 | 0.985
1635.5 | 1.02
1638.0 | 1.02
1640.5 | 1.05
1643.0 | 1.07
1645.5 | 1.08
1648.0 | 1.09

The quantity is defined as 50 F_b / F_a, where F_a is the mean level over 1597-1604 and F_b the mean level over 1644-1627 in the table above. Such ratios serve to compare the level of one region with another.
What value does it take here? 52.4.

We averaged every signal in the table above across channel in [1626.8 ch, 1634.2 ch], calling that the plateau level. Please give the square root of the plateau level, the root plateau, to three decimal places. 0.972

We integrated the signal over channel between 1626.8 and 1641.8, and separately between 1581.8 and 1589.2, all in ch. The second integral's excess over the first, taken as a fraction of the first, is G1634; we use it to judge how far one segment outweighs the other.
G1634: -0.7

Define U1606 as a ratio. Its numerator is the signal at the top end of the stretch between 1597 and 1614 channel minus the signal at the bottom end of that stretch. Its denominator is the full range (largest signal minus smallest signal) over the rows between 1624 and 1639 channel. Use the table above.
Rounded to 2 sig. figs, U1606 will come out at -1.0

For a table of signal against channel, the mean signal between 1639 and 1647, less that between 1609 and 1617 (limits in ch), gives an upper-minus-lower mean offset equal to 0.22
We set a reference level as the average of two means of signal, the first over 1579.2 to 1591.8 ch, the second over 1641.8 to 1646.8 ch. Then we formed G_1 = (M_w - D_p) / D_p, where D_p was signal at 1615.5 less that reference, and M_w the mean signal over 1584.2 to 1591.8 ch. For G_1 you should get -18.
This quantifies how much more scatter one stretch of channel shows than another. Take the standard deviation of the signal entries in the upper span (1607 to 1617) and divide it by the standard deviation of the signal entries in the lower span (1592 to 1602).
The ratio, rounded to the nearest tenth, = 2.5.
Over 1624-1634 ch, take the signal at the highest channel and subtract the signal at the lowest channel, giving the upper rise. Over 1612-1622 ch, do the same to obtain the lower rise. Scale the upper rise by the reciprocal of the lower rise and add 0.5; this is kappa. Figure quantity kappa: -14.6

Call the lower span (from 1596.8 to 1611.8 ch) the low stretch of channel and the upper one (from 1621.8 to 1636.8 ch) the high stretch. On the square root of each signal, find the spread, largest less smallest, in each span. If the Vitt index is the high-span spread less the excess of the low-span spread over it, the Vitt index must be 0.12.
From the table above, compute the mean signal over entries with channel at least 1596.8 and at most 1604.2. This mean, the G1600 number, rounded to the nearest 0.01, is 0.95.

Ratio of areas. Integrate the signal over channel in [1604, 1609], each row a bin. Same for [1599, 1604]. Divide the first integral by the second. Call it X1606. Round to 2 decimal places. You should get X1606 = 0.96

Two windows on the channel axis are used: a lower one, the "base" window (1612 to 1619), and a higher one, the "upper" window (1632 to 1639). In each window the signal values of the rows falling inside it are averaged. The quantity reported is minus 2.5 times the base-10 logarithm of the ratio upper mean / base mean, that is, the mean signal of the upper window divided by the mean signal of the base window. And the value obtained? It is -0.21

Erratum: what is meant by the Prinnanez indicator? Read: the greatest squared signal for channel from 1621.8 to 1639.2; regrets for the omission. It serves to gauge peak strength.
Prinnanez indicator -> 1.04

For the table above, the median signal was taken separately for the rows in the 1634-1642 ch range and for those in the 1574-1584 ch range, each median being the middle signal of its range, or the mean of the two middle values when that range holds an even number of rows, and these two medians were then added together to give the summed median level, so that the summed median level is 1.96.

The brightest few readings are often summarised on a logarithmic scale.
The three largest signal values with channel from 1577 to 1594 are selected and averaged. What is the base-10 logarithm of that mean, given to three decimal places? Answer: -0.021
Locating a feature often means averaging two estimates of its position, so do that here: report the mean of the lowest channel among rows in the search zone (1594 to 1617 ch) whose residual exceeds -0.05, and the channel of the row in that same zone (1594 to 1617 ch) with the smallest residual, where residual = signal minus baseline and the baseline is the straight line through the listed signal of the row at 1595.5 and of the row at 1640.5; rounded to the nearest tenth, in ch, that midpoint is 1605.5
